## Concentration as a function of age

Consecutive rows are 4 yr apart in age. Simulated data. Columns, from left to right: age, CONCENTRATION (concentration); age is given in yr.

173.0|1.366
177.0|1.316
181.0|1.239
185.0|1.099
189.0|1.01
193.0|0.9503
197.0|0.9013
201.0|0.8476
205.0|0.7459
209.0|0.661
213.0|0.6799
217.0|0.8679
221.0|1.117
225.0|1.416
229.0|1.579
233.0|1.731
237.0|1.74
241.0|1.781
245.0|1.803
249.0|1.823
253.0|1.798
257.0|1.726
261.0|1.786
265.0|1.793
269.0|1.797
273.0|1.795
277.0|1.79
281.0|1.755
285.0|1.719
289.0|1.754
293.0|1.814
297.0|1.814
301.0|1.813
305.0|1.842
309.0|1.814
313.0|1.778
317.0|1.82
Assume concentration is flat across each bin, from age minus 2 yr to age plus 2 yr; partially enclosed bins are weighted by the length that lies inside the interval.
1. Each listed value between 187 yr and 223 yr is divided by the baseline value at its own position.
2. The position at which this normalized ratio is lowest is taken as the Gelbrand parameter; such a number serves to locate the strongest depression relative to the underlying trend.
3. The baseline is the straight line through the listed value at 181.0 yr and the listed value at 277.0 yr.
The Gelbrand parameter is 209.0 yr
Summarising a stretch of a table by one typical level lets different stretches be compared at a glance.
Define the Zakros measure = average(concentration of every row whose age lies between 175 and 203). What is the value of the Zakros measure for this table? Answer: 1.1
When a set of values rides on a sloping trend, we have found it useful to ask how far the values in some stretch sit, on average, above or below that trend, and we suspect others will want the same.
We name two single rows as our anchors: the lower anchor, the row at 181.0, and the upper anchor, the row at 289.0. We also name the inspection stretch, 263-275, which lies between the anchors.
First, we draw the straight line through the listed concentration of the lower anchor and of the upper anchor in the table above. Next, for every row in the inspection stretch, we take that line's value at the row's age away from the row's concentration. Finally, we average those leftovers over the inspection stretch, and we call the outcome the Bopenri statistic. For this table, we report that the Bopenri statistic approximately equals 0.1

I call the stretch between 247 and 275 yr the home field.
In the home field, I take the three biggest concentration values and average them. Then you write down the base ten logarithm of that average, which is 0.26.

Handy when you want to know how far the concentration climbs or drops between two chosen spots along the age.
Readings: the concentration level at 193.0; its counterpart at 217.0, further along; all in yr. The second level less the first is -0.08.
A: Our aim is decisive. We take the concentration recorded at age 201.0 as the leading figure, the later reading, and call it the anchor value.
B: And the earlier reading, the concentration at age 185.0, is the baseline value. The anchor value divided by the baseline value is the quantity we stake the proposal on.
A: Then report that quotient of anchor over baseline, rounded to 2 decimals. 0.77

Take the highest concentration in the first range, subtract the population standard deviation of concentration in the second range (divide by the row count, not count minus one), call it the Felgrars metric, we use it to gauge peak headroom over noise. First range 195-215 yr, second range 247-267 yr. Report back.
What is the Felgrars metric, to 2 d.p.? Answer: 0.87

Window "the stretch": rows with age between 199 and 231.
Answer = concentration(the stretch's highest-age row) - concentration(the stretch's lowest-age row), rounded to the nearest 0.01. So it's 0.73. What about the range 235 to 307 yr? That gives 0.10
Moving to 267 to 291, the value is -0.04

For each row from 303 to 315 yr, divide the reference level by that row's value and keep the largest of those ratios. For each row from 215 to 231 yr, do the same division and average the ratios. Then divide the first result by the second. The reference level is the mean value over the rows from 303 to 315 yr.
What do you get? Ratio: 0.66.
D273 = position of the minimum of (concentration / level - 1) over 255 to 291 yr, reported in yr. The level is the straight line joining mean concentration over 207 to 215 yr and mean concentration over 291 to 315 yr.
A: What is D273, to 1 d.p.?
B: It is 289.0 yr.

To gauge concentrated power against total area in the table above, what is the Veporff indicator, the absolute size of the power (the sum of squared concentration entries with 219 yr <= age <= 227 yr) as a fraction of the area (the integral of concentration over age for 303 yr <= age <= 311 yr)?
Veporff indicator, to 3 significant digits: 0.222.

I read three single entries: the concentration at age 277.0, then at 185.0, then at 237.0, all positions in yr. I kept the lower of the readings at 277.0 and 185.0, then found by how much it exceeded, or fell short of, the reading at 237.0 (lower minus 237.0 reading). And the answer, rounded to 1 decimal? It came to -0.6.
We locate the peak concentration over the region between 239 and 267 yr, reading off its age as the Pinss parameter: 249.0 yr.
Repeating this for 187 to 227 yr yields 225.0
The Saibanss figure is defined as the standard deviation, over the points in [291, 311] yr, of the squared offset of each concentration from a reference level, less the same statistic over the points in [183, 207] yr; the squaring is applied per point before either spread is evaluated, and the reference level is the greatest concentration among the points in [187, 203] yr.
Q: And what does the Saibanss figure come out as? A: -0.01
